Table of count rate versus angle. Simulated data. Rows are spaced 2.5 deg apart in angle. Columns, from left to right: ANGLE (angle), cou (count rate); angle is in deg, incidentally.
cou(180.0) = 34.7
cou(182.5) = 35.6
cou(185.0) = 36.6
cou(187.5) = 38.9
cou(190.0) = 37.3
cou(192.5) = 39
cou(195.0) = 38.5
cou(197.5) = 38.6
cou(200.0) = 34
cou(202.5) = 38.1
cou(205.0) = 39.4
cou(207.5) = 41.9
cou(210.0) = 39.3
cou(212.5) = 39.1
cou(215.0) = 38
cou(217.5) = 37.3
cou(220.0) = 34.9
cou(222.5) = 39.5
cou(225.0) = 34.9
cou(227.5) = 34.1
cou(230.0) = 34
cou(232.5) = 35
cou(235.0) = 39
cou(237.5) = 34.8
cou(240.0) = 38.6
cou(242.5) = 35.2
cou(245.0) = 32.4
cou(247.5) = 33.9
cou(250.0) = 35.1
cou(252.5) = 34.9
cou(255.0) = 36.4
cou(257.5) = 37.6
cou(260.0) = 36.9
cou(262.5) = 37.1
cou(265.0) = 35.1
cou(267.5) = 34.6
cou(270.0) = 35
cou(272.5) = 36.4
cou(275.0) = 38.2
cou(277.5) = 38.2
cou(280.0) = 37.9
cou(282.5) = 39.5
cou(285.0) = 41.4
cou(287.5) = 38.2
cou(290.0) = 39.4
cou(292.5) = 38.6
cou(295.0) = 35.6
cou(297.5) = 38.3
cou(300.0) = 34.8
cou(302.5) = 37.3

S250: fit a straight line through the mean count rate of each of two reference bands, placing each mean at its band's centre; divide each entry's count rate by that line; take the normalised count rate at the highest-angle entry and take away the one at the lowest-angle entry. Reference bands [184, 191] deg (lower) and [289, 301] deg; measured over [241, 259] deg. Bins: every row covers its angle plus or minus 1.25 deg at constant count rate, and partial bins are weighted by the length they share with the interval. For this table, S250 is 0.065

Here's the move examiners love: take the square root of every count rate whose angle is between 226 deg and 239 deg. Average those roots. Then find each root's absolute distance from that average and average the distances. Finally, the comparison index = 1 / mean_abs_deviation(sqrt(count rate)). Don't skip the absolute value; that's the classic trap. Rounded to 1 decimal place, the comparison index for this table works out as 8.4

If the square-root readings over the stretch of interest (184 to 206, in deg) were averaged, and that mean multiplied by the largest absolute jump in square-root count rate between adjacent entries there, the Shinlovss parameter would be 2.3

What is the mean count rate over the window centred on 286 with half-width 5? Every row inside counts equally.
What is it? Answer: 39.6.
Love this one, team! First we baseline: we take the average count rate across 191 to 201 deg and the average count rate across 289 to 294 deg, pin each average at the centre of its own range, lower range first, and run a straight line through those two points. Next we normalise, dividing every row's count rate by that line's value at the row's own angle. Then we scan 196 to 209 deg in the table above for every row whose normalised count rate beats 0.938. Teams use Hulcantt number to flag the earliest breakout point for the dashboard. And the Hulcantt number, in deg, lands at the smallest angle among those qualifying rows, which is 197.5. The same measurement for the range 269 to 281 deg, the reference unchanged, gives 272.5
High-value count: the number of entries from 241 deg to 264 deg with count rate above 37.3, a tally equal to 1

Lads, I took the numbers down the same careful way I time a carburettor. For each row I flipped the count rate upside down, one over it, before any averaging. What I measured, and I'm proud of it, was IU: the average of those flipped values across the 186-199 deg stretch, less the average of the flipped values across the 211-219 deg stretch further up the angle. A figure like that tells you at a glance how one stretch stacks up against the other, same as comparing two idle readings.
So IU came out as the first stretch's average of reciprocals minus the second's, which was -0.0002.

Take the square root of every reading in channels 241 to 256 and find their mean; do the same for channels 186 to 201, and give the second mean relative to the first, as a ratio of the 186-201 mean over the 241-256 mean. 1.04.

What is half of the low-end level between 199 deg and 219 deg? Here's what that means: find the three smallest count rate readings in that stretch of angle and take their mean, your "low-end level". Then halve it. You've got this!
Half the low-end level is 18.2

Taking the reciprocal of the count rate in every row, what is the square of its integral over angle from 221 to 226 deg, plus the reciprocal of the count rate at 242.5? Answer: 0.0466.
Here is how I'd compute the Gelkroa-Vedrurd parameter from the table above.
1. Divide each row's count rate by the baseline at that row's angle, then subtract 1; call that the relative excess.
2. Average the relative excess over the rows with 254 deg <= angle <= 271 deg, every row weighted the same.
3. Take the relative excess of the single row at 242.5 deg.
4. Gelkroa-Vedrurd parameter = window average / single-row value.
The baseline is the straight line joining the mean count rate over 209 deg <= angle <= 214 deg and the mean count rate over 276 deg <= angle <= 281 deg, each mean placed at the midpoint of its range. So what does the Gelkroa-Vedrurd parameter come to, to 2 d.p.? 0.65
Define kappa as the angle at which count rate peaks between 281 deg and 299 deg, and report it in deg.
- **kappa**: 285.0 deg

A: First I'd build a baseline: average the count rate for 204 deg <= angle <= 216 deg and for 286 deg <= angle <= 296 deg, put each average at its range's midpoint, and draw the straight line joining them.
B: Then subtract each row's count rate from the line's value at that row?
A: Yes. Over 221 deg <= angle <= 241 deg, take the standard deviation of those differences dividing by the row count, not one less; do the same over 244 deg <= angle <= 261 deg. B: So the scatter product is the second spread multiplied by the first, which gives 3.9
